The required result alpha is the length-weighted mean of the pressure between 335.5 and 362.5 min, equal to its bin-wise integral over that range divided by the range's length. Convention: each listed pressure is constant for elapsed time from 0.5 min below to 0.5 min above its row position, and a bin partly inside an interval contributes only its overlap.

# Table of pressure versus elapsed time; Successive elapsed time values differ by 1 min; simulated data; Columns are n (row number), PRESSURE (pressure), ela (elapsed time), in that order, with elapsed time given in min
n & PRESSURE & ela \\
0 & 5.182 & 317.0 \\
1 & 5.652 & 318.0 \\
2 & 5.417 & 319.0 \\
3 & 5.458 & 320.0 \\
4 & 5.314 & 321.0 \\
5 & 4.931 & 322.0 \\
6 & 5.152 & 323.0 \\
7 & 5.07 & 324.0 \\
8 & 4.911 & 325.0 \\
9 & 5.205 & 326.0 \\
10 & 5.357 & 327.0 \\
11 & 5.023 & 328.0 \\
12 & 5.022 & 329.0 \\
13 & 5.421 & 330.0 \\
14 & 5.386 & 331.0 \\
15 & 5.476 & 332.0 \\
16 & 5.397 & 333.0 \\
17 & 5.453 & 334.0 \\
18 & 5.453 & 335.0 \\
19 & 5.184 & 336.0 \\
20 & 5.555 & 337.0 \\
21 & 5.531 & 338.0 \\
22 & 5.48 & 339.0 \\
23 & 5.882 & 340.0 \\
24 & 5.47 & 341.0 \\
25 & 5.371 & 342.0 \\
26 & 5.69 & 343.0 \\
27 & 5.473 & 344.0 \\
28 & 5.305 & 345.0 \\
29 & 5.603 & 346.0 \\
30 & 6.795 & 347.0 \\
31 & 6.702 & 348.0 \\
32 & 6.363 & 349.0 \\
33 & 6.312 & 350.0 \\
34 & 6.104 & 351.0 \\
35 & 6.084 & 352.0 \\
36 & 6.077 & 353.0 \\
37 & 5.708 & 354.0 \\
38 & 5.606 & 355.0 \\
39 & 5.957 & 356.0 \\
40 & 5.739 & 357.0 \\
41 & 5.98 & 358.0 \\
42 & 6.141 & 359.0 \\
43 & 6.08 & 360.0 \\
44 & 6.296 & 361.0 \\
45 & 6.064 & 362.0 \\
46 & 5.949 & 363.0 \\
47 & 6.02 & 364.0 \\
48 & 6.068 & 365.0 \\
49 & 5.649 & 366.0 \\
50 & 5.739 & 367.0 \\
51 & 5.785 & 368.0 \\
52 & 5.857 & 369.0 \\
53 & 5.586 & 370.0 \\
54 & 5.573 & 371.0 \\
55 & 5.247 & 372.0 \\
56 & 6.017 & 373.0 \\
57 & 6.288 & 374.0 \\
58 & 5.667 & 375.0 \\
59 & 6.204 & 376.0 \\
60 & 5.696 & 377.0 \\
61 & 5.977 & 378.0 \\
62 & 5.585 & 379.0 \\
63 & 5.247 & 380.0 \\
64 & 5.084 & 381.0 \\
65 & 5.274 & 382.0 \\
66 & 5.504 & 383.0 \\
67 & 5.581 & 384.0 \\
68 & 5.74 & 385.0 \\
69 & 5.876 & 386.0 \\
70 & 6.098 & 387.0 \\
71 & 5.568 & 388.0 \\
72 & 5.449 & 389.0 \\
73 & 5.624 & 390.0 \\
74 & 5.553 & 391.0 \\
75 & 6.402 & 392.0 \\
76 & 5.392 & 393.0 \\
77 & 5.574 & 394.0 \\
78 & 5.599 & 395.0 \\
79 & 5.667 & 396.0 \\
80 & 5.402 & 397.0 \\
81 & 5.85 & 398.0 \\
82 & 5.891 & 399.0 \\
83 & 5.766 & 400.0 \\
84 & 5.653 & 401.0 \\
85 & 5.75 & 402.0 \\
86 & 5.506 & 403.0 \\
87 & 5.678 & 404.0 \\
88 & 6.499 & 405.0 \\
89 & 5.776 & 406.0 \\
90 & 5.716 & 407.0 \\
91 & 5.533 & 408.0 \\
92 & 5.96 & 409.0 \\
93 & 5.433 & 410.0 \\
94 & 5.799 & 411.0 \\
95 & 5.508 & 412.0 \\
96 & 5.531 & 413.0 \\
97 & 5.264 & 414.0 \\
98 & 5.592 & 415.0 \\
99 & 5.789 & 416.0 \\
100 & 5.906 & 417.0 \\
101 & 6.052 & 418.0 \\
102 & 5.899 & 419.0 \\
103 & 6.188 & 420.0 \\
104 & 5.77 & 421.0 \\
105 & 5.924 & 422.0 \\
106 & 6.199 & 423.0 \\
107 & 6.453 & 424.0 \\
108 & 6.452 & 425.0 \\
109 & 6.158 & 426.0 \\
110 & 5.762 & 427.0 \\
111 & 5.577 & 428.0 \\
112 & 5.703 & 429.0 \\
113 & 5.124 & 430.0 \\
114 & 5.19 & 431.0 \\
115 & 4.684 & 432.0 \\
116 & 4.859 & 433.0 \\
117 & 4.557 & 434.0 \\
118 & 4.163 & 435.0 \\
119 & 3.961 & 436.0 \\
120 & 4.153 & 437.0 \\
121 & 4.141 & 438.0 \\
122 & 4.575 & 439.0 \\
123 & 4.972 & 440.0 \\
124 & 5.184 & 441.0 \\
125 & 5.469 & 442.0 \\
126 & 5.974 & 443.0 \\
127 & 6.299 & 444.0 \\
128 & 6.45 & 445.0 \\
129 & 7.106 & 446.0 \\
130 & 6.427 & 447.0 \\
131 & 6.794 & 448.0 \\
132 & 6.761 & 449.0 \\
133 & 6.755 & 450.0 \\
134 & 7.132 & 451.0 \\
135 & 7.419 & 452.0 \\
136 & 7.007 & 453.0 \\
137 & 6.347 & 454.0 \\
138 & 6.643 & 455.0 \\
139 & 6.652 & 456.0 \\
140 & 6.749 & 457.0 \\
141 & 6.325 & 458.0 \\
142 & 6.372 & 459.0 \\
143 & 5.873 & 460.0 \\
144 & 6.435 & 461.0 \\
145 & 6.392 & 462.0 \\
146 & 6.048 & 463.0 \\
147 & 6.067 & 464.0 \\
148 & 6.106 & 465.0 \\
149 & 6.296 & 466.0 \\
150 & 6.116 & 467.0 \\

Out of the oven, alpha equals 5.9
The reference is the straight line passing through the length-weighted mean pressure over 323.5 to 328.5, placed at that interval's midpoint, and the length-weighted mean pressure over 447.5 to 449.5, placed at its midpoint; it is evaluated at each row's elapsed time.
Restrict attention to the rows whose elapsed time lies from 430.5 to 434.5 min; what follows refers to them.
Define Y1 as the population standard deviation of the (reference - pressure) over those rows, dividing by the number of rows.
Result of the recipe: 0.25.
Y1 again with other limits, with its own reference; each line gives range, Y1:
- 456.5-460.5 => 0.32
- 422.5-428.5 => 0.35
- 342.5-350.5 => 0.52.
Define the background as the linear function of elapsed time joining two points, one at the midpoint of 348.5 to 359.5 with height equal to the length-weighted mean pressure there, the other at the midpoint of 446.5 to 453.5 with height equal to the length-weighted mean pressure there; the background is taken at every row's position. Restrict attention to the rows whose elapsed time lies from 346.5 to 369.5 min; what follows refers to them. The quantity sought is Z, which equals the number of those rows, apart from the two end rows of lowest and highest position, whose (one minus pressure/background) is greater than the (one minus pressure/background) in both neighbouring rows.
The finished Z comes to 5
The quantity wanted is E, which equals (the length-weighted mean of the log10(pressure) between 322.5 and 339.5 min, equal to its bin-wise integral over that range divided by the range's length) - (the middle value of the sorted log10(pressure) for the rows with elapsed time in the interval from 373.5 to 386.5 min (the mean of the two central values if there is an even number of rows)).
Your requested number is -0.03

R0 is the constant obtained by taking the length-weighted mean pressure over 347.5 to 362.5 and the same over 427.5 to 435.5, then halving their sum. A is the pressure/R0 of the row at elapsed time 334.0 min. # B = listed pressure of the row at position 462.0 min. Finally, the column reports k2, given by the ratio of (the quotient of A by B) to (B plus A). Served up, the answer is 0.021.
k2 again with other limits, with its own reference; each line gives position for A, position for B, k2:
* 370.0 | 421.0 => 0.026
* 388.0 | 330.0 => 0.029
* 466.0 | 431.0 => 0.035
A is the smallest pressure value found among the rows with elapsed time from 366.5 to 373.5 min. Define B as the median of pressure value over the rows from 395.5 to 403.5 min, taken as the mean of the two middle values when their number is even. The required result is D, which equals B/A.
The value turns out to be 1.09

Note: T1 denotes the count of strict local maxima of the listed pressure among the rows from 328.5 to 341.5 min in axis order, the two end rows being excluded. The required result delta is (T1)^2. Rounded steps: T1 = 4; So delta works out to 16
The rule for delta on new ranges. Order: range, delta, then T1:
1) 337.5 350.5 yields 9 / 3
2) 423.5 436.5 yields 9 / 3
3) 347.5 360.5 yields 4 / 2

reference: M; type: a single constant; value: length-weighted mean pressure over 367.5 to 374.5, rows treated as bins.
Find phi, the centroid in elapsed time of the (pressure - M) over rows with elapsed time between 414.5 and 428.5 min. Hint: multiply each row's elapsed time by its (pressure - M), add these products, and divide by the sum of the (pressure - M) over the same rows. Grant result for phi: 422.7 min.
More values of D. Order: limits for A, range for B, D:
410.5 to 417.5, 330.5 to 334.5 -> 1.03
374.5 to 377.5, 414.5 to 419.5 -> 1.04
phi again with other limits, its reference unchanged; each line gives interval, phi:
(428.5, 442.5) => 435.9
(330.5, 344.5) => 336.7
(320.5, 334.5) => 326.6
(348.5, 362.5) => 355.0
